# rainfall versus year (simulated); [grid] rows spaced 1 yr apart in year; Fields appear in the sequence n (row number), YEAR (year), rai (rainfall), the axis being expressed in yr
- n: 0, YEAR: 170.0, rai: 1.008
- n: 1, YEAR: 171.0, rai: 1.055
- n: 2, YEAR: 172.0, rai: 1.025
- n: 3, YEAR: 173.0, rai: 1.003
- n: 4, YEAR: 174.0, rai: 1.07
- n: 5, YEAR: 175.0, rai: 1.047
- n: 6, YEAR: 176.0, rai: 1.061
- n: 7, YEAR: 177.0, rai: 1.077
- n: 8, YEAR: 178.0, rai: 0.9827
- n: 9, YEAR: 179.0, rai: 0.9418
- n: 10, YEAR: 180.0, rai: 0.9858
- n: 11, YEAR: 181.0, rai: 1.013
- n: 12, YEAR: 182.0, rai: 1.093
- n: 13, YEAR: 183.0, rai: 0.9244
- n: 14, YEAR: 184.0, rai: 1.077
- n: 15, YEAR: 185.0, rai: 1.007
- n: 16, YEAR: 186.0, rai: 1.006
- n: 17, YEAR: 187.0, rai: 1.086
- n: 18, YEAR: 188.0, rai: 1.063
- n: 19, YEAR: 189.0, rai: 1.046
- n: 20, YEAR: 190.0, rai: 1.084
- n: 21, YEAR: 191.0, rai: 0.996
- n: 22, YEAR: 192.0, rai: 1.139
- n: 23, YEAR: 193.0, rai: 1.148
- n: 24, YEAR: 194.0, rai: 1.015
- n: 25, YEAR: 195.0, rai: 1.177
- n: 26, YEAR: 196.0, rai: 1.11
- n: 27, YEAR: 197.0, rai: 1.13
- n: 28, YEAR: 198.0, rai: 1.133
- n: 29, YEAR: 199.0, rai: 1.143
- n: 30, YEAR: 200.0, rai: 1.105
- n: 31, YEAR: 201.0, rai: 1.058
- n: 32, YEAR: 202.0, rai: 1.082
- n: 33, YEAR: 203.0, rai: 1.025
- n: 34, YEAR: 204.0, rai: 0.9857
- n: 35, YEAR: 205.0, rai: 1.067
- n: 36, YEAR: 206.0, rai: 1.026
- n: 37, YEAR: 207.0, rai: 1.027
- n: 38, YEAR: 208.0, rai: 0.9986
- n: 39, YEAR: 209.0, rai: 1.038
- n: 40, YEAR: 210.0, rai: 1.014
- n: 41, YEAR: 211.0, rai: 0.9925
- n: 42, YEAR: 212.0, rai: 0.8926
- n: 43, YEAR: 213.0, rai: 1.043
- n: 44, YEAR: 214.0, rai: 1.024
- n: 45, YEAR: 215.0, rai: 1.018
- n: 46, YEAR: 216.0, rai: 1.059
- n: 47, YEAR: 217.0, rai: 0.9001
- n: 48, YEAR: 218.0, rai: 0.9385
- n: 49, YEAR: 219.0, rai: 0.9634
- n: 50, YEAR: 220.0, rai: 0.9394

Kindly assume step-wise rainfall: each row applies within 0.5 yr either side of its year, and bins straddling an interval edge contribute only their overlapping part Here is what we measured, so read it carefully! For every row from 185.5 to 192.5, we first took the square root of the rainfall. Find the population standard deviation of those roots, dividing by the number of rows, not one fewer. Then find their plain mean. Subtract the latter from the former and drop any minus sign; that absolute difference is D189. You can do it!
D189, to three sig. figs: 1.01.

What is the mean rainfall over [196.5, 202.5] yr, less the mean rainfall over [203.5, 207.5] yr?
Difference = 0.082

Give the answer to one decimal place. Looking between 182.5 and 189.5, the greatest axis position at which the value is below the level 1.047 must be 189.0 yr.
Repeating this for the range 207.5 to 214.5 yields 214.0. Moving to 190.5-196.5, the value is 194.0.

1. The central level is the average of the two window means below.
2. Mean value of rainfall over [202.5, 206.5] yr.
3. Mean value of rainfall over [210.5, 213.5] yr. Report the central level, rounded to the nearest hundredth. 1.00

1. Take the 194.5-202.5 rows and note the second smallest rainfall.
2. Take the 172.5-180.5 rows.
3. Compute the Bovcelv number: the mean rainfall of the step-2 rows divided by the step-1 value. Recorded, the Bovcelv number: 0.94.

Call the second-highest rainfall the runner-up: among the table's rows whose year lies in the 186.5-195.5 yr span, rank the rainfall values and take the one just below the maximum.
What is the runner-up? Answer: 1.148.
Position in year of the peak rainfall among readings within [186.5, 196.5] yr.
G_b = 195.0 yr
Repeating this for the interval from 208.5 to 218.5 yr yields 216.0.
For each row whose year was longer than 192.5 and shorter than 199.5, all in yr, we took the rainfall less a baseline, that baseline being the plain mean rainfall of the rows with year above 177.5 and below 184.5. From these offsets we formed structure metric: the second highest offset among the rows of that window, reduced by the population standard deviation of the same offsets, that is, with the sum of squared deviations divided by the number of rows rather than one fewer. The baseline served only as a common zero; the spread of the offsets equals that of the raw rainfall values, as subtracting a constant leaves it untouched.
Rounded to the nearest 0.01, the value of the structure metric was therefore 0.10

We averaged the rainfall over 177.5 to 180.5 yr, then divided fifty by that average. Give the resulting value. 51.5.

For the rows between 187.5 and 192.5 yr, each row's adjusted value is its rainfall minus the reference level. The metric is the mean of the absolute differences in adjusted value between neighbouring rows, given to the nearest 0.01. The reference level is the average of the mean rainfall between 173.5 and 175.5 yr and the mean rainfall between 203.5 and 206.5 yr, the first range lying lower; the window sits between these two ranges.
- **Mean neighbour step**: 0.07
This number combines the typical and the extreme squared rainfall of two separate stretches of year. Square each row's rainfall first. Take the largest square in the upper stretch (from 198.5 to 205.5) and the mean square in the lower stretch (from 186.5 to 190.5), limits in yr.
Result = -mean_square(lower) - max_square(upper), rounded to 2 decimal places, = -2.45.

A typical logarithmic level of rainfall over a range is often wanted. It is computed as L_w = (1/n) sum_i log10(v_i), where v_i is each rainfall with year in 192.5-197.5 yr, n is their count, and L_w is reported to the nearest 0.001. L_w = 0.047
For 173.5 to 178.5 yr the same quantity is 0.020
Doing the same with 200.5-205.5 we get 0.018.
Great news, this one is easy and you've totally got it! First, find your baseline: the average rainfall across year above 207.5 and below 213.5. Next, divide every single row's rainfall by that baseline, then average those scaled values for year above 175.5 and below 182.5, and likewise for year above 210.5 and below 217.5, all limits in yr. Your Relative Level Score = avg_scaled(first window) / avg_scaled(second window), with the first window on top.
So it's 1.03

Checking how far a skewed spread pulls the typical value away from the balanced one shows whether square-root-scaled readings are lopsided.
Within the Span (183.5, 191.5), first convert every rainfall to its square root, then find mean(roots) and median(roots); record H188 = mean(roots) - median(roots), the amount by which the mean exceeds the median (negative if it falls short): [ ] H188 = -0.0045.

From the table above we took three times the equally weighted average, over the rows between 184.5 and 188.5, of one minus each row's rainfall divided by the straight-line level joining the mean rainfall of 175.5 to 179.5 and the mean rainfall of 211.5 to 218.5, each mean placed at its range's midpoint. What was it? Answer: -0.10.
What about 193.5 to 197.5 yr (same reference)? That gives -0.33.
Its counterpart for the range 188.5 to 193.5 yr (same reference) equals -0.24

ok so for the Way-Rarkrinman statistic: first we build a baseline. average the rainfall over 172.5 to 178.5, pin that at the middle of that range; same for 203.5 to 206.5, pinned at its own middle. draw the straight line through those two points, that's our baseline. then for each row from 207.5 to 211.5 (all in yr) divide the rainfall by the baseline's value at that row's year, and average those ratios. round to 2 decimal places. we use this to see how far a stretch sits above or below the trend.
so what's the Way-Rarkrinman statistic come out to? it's 0.99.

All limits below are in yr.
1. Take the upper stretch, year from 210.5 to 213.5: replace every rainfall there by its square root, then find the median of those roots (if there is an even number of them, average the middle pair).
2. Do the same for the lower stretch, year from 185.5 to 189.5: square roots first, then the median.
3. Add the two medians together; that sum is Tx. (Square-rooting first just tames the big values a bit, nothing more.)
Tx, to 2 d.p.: 2.02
